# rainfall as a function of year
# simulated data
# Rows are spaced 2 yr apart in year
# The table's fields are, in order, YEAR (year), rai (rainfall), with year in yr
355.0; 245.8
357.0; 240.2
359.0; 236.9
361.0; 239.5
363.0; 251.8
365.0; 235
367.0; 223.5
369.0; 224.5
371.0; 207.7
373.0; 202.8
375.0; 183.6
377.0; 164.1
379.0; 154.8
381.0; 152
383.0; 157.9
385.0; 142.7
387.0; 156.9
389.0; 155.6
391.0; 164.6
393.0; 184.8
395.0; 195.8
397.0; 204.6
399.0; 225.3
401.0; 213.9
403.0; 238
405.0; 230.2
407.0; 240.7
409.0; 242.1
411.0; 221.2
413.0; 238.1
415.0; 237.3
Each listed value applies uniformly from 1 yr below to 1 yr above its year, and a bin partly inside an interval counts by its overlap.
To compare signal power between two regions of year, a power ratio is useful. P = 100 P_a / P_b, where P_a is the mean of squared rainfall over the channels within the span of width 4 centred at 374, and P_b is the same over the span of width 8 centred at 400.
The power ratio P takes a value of 77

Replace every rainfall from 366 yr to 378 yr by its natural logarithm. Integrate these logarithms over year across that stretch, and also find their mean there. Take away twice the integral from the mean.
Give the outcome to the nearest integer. -122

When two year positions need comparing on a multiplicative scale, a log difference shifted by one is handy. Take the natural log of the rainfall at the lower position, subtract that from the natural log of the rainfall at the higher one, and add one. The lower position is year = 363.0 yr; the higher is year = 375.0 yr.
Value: 0.68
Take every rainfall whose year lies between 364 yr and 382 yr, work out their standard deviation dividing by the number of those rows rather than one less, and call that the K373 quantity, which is 30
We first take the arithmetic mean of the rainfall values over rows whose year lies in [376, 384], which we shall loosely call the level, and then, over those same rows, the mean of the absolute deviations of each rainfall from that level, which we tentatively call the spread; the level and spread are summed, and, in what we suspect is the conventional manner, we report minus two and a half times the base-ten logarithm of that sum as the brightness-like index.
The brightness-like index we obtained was -5.5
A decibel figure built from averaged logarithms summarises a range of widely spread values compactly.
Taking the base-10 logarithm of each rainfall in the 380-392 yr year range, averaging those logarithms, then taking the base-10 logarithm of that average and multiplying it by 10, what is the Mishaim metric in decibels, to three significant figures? 3.40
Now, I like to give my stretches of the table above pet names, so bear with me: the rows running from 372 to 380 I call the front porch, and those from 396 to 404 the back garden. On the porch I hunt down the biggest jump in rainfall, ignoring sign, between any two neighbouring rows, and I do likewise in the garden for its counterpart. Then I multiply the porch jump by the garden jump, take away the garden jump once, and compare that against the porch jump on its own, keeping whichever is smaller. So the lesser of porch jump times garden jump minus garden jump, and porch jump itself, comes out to 19.5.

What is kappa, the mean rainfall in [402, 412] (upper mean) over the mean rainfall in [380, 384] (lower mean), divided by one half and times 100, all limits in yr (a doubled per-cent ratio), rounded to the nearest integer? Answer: 303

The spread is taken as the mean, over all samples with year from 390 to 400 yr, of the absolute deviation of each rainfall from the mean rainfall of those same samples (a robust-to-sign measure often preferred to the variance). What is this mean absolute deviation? 16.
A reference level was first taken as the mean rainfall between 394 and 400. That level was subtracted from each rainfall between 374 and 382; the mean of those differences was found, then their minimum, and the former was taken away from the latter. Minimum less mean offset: -11.6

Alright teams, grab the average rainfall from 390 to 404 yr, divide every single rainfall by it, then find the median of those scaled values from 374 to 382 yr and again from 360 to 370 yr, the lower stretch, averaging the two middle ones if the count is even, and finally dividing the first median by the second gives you 0.68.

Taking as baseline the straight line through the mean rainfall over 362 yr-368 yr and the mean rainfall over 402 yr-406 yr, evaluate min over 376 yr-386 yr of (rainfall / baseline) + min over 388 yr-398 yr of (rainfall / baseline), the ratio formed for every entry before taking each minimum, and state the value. 1.27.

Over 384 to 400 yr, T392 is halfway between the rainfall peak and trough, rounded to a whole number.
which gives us 184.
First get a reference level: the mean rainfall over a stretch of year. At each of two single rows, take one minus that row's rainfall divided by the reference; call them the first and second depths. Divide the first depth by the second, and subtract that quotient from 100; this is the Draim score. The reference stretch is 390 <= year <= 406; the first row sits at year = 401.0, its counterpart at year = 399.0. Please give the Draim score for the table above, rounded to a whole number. 100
